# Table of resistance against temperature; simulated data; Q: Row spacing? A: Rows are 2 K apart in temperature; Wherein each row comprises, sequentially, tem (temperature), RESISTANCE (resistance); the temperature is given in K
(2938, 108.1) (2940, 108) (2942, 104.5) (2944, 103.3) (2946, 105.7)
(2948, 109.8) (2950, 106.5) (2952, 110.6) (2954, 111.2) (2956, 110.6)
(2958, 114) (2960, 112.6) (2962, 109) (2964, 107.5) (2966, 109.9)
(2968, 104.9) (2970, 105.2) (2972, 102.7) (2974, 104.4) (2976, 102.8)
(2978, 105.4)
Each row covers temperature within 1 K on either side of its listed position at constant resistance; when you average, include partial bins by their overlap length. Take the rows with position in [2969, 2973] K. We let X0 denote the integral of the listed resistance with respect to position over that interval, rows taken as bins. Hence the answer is 416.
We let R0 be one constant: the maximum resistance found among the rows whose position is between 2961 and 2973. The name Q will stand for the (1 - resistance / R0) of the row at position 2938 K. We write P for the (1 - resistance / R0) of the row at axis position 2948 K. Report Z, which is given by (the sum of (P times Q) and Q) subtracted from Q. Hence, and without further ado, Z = 0.0000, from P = 0.001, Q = 0.016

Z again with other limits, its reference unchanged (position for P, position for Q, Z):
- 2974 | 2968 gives -0.0023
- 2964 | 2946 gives -0.0008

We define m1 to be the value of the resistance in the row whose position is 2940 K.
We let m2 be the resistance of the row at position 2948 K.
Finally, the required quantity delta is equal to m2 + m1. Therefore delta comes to 218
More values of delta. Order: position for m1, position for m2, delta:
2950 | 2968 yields 211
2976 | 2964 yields 210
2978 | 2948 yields 215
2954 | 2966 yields 221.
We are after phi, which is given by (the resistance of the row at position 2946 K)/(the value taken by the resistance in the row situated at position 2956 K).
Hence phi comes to 0.96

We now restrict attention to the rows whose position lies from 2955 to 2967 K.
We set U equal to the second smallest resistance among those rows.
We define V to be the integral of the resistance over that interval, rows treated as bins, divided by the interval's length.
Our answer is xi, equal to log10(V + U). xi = 2.34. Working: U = 109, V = 111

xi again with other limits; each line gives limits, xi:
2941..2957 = 2.33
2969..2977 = 2.32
